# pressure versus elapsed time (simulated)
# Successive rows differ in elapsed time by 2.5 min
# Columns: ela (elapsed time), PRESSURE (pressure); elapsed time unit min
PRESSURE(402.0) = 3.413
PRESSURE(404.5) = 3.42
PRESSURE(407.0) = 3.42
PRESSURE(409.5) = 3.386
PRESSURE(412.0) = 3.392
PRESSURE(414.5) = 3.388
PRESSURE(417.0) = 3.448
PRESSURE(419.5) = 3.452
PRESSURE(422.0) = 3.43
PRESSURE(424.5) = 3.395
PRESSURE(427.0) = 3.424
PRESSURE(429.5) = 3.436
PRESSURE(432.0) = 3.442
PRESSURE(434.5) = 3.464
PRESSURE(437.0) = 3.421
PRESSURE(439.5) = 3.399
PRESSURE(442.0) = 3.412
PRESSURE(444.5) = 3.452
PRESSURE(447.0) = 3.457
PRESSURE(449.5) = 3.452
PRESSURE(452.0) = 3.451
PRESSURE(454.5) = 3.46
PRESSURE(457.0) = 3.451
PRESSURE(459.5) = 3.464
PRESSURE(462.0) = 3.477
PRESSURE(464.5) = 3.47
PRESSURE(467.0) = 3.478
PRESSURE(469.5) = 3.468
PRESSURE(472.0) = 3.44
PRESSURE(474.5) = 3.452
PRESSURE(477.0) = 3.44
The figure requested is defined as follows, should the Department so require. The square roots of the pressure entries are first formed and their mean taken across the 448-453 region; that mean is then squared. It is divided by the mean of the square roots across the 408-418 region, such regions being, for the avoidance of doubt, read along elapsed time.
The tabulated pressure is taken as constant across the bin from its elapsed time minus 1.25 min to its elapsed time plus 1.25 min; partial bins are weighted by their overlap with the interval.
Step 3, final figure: 1.87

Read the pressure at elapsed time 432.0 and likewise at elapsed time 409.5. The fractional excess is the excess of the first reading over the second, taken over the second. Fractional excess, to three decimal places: 0.017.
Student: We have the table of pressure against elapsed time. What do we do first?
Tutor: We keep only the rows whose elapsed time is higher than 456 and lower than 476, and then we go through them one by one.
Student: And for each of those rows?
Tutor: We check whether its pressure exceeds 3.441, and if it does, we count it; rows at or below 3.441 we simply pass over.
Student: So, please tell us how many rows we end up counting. 7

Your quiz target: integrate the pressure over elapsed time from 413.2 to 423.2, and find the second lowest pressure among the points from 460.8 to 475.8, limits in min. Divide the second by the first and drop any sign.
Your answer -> 0.101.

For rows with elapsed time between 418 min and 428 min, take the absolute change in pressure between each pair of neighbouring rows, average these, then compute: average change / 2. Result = 0.014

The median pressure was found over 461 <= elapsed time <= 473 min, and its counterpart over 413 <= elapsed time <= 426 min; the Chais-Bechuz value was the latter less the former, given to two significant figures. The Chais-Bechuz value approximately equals -0.040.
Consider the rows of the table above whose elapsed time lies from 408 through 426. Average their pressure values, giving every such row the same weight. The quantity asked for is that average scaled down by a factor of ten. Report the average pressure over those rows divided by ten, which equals 0.341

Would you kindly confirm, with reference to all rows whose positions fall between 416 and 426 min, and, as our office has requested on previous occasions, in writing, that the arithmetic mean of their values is 3.431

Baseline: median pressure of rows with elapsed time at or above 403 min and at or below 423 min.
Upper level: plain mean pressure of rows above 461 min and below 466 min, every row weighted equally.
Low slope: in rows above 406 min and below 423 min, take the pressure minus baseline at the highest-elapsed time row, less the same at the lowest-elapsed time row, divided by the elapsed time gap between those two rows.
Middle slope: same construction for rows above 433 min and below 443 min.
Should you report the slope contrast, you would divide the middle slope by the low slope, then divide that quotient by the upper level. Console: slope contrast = -3.0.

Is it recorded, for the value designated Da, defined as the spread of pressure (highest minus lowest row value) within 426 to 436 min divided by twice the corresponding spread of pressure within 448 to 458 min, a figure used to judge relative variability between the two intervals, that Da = 2.2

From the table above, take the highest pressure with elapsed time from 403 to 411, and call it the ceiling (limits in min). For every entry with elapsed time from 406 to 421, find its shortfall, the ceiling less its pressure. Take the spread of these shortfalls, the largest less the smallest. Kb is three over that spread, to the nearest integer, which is 45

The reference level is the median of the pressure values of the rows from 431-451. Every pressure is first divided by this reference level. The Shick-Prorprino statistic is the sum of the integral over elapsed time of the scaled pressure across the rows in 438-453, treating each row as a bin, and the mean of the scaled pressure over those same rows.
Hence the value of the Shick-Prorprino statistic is 16.0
